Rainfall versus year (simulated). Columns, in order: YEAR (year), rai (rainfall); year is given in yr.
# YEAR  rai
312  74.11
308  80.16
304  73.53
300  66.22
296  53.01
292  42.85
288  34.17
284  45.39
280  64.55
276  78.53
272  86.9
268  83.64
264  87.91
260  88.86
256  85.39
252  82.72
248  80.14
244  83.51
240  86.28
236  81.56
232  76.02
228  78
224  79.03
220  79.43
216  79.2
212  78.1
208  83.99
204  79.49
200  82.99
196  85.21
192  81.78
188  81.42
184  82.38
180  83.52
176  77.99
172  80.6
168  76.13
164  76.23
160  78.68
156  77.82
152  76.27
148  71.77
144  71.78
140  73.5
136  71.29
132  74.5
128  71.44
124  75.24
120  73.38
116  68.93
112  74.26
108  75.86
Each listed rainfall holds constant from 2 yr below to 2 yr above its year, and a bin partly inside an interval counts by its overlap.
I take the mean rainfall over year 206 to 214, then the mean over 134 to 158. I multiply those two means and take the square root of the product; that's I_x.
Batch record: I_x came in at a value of 77.3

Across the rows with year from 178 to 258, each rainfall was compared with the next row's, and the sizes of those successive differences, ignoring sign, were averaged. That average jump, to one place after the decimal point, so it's 2.5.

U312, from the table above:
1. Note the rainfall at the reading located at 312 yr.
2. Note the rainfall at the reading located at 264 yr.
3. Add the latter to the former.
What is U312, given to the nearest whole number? 162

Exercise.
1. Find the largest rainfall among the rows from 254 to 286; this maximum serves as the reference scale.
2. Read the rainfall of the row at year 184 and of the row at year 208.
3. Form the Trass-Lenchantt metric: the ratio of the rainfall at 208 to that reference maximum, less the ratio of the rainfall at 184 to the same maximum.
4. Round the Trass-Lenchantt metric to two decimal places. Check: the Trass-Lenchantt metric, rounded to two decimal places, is 0.02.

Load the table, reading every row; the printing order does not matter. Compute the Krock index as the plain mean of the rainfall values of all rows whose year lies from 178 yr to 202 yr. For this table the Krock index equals 82.9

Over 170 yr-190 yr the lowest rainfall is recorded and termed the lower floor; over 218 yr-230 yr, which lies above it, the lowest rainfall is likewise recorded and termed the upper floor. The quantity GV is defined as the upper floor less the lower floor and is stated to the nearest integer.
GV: 0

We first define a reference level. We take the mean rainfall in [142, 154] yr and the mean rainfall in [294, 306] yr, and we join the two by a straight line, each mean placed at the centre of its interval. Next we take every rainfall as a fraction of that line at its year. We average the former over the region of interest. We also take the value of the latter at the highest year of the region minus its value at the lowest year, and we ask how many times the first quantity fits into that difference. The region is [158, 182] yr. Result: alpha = 0.08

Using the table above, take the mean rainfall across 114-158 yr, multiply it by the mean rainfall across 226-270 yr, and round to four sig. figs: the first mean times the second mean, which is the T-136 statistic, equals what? 6088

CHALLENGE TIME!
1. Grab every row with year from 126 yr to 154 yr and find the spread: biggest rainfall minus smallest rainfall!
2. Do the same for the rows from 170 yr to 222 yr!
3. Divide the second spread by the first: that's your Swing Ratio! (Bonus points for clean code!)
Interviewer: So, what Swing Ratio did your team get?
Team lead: 1.4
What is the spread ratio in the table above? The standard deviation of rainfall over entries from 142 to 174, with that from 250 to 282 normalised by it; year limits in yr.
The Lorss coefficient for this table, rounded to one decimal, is 2.5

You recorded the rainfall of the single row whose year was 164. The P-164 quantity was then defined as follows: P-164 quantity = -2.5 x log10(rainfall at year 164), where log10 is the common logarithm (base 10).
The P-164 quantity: -4.71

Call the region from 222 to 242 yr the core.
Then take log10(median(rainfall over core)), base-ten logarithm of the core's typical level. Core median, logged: 1.898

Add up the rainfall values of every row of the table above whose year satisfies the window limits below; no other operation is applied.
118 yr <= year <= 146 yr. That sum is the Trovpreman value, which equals 511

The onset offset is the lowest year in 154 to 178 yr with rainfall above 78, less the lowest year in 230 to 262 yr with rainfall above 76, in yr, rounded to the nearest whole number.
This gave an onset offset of -72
